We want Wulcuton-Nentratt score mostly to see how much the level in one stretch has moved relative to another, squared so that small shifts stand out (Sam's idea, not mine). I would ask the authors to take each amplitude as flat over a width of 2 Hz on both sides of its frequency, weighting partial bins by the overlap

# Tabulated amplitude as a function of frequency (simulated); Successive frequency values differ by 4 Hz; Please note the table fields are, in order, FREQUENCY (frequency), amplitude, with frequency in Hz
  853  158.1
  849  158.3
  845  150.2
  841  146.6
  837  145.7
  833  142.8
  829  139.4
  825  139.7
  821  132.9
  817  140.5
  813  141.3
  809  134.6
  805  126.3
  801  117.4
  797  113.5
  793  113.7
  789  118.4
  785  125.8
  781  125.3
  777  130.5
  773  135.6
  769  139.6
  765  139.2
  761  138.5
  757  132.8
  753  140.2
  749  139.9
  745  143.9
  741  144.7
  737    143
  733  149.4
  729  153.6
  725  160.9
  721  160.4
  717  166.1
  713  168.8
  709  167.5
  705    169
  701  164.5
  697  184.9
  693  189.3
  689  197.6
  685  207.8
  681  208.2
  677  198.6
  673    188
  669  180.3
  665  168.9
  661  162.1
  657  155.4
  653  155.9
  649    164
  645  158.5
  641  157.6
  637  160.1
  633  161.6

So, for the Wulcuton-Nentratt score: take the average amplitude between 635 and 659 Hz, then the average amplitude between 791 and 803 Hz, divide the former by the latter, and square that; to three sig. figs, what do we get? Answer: 1.91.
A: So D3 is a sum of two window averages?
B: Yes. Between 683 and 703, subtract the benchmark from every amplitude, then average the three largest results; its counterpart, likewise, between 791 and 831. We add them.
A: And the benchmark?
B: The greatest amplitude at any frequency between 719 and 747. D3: 17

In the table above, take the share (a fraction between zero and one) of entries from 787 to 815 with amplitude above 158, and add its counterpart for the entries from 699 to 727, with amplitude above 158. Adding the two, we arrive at 1.00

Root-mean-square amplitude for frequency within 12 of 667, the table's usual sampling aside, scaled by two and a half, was 440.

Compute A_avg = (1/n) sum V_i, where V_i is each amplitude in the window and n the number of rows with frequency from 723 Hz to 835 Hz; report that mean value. 136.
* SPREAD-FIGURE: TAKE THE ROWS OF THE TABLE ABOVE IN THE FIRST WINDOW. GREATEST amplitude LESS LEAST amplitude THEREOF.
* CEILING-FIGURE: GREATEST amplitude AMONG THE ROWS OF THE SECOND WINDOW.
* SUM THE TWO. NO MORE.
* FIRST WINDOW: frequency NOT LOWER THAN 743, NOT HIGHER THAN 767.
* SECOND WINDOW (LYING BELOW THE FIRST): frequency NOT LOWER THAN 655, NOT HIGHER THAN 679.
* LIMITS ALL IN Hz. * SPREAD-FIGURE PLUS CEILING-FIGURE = 210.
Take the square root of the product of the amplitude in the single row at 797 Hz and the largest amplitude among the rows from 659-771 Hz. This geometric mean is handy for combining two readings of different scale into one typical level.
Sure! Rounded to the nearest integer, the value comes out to 154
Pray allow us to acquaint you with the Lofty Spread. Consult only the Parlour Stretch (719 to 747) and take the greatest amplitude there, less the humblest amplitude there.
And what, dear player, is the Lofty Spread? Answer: 17.9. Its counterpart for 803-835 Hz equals 16.5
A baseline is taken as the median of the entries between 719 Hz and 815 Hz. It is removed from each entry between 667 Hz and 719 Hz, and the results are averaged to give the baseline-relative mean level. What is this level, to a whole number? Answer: 45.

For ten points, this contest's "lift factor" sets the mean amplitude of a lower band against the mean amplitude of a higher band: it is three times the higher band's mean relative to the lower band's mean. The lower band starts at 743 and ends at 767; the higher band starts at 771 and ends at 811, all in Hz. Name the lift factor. 2.68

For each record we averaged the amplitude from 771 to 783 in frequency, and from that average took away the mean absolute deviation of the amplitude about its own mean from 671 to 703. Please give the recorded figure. 120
